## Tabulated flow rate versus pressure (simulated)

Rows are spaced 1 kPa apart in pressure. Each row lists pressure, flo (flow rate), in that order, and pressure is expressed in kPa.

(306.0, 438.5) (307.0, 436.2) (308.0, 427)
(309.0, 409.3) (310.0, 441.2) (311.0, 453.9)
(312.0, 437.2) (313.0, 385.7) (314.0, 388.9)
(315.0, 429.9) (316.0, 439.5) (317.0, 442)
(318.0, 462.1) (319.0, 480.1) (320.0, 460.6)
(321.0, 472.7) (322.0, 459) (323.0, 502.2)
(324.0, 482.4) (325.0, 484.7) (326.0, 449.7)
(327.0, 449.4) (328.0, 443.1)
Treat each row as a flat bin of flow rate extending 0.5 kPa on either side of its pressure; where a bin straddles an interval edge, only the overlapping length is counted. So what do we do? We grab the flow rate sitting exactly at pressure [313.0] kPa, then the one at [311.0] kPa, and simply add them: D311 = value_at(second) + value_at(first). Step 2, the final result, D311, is 840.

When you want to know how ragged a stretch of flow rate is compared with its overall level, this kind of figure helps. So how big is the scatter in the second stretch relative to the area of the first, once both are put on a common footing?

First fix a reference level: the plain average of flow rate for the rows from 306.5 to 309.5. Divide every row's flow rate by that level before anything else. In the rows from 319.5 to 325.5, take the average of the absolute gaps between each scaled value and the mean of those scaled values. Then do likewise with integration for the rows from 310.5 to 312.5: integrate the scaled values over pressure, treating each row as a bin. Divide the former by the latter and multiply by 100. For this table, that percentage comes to 1.4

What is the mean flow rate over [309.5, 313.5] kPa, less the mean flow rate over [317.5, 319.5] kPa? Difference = -41.6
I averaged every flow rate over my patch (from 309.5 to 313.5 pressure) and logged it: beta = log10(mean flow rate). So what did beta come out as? 2.63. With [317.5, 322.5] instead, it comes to 2.67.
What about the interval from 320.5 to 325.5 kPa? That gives 2.68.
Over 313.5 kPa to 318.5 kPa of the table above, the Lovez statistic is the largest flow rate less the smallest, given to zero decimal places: 73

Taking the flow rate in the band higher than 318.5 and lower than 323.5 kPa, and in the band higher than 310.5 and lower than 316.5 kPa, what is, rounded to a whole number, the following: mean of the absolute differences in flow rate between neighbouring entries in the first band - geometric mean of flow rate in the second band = -400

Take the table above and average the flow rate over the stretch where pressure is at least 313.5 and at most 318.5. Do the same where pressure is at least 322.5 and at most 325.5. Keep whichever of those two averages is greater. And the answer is 490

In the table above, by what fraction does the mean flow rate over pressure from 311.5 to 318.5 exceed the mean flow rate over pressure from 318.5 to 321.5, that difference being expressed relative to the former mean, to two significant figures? -0.10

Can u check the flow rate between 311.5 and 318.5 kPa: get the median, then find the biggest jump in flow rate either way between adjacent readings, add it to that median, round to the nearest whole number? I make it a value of 489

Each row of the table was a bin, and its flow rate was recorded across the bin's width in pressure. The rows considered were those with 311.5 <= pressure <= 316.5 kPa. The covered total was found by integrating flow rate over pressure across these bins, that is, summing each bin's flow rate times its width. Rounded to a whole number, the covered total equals 2081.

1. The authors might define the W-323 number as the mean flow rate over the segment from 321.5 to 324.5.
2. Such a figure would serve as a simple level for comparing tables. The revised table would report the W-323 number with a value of 481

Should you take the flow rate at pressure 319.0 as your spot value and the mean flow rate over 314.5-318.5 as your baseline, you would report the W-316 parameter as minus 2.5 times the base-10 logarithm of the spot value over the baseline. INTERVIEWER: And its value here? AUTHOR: -0.09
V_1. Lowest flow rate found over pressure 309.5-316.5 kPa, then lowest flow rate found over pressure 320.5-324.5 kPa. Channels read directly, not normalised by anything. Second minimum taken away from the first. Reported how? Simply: -73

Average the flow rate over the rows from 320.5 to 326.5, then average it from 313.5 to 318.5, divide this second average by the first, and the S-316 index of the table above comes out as 0.91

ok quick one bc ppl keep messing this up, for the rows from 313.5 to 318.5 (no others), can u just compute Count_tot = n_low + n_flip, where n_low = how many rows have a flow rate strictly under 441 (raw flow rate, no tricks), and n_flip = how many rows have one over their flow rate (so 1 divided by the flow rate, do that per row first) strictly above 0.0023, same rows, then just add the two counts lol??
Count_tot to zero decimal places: 5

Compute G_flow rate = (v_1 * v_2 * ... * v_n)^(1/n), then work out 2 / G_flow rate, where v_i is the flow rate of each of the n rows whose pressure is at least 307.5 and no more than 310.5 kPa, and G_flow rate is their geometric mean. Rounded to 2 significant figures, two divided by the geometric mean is 0.0047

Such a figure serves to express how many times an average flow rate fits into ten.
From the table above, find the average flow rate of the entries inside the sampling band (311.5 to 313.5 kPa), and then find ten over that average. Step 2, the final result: 0.0243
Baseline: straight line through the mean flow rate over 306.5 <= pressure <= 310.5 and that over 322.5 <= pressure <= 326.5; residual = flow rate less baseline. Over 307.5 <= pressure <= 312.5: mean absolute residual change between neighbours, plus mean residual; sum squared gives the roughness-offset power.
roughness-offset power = 409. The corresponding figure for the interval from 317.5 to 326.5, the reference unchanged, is 465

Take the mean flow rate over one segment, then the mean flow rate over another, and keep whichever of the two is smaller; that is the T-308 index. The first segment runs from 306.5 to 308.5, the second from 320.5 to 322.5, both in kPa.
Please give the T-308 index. 432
